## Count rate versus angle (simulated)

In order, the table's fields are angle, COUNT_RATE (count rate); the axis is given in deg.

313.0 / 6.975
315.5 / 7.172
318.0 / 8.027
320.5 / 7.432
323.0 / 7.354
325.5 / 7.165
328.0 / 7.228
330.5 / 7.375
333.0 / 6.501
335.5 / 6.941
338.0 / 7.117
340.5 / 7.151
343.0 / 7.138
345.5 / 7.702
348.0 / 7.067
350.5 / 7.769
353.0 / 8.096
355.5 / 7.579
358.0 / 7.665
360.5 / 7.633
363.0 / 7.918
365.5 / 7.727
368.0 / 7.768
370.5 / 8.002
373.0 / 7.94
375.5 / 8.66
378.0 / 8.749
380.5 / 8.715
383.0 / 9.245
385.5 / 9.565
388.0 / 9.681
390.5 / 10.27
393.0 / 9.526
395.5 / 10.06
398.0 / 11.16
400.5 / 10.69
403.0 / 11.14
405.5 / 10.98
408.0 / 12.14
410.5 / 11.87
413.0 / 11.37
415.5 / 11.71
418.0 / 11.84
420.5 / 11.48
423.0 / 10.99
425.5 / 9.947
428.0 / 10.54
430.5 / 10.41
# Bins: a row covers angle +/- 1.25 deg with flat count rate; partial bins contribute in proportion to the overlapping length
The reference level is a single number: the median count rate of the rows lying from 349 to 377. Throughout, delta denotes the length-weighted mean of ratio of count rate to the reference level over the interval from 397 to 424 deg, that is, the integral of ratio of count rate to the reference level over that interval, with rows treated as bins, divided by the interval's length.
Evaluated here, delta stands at 1.47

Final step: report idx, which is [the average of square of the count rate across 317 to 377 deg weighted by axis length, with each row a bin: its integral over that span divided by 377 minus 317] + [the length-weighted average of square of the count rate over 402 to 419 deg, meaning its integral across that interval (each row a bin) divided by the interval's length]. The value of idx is 191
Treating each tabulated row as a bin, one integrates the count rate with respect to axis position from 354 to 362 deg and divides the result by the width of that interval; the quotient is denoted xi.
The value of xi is 7.6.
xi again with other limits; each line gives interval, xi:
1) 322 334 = 7.1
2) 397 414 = 11.3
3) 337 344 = 7.1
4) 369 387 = 8.7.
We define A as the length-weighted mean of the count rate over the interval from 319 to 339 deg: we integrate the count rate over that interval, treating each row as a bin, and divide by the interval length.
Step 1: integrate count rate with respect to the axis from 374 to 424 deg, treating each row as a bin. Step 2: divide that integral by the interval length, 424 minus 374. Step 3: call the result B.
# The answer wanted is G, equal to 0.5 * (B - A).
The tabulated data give 1.7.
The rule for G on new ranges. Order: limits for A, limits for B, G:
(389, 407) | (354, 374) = -1.4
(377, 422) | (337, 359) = -1.6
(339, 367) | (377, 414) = 1.4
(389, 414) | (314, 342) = -1.8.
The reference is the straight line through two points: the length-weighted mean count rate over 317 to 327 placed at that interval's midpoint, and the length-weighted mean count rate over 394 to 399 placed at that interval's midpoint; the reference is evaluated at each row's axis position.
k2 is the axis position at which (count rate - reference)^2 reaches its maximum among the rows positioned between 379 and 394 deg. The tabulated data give 380.5 deg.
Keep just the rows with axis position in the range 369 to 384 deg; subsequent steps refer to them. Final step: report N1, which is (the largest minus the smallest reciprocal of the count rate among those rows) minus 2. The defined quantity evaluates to -1.98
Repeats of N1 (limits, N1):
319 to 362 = -1.97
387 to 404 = -1.98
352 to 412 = -1.95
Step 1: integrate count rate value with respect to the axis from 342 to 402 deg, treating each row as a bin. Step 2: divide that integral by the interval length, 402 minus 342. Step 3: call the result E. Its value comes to 8.6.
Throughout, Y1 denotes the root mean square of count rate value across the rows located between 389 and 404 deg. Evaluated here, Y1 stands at 10.5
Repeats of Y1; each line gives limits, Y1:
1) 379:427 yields 10.7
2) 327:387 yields 7.8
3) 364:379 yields 8.2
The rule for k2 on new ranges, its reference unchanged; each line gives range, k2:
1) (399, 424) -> 408.0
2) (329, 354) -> 348.0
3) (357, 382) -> 373.0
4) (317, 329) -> 318.0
